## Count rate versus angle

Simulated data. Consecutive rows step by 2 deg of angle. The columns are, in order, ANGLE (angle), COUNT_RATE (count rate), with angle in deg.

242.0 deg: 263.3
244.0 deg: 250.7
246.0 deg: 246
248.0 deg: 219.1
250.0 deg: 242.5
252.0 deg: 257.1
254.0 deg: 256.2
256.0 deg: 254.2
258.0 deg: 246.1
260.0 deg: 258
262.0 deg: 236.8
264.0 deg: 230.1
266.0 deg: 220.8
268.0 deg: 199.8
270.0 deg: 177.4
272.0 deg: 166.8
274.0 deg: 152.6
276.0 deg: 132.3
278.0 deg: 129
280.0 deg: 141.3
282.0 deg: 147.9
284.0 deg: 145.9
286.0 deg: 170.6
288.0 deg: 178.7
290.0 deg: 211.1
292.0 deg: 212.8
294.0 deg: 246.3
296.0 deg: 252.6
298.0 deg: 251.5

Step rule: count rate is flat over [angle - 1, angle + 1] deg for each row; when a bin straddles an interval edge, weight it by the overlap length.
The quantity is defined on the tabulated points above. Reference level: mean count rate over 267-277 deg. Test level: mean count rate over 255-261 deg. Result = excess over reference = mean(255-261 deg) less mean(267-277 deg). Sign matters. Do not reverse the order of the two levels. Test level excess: 87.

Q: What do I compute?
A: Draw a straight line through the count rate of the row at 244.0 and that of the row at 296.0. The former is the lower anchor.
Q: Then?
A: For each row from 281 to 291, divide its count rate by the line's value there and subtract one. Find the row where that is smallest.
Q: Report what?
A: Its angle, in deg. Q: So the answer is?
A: 284.0 deg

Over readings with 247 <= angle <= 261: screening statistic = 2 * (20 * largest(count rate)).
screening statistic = 10320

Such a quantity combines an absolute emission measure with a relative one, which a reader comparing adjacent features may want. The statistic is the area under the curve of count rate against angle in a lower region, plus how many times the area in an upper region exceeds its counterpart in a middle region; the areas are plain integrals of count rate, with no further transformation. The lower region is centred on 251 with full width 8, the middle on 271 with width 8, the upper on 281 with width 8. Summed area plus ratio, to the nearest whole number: 1951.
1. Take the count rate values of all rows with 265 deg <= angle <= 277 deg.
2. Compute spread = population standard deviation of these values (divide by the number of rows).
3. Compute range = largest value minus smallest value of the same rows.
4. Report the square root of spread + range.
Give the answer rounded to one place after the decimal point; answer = 10.8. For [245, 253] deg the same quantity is 7.2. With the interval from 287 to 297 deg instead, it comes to 10.0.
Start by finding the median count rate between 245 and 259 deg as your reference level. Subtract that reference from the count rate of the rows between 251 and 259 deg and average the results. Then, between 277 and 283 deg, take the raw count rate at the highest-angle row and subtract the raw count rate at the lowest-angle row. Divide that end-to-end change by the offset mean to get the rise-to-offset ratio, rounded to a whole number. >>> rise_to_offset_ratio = 3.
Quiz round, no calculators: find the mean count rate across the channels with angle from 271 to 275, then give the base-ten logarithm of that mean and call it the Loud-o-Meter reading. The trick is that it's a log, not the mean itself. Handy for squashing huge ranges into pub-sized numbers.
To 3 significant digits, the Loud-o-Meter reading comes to 2.20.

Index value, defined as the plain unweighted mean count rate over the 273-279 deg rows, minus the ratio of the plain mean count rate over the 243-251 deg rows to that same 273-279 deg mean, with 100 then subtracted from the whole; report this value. 36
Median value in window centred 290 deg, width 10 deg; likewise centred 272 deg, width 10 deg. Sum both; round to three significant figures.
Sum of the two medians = 378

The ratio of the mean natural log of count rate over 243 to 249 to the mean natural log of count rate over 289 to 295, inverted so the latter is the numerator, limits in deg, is 0.99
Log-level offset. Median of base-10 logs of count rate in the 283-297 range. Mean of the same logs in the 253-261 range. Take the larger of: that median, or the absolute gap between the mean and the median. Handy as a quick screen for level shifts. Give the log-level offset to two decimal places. 2.32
